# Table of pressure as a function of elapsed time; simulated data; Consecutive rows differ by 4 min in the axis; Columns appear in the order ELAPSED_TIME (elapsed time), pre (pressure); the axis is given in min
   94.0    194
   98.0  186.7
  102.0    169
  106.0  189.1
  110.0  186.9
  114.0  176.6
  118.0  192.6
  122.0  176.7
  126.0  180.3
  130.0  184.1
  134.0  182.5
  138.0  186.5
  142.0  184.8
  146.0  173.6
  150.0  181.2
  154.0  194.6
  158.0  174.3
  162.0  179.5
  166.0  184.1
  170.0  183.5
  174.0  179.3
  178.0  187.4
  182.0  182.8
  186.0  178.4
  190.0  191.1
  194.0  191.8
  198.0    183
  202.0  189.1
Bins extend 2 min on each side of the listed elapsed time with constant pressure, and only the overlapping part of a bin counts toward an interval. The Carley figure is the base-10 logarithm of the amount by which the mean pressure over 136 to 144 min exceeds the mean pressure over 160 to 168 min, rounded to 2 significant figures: 0.59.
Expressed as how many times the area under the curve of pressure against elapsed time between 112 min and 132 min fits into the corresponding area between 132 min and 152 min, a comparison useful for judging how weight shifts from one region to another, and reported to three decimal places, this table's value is 0.998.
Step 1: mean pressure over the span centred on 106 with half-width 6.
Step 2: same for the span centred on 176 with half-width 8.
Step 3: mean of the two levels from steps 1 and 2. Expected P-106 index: 182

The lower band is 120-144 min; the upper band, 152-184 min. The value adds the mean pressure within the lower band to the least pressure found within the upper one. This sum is 357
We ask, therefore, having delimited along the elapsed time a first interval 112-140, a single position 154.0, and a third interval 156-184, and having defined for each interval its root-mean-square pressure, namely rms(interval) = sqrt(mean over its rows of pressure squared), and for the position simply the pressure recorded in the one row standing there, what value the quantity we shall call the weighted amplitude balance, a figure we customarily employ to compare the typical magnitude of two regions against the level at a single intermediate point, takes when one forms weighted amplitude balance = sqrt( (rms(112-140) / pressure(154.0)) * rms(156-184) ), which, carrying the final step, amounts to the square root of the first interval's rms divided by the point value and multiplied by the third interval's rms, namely 13.1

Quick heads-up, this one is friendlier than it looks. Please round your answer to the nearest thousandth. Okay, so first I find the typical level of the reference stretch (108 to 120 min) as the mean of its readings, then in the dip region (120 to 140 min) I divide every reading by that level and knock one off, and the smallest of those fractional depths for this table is -0.047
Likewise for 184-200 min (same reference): -0.038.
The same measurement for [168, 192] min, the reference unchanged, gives -0.038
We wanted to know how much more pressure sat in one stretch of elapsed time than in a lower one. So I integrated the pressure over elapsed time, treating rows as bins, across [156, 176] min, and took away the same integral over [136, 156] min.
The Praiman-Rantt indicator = -80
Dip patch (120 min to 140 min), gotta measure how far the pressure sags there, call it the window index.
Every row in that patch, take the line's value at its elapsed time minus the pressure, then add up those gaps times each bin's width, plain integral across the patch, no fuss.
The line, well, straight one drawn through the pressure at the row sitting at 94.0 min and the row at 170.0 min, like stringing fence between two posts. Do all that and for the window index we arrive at 140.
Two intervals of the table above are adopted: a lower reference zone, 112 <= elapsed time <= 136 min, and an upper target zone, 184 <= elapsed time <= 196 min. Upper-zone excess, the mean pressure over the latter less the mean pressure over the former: 5.0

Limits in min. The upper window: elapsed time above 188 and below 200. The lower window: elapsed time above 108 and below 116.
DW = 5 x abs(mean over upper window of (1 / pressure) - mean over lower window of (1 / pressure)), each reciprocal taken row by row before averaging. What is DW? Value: 0.0010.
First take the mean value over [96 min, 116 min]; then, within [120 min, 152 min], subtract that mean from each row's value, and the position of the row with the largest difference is 138.0 min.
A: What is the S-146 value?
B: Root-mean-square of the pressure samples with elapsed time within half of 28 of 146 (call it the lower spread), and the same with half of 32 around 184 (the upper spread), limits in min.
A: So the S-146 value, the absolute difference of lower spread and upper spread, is 2.10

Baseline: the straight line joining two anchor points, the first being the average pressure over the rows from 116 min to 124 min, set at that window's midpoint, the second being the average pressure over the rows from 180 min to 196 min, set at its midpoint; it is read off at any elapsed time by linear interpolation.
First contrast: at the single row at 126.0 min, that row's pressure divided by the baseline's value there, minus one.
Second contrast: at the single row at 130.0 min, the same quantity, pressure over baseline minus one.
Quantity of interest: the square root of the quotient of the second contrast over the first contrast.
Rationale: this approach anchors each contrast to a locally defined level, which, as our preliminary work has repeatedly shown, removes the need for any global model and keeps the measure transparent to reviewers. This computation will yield 0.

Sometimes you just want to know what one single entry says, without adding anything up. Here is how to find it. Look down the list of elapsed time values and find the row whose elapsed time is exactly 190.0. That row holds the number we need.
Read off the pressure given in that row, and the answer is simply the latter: 191.1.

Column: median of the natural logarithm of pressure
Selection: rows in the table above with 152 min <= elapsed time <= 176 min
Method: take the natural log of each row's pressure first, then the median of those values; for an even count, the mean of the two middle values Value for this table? 5.20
